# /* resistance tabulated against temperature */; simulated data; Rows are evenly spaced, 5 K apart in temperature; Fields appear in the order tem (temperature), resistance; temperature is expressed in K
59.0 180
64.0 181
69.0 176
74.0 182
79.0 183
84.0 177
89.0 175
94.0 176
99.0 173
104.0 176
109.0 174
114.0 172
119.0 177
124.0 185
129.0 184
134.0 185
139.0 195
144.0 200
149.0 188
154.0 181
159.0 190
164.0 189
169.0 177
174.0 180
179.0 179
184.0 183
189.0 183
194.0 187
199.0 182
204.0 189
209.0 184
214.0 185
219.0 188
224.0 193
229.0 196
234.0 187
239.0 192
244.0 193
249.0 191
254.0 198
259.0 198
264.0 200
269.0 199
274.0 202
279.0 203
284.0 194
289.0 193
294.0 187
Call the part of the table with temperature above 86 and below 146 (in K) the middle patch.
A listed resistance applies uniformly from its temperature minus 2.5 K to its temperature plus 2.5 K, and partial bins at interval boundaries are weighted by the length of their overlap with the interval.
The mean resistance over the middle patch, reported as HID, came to 181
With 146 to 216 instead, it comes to 184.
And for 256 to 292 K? 198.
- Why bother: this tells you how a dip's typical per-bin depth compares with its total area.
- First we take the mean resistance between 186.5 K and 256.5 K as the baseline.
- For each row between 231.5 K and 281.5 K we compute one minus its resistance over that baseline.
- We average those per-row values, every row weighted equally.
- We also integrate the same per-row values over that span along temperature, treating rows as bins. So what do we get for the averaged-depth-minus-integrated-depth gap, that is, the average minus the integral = 1.9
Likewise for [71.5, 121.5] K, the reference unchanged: -3.3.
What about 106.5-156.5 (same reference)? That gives -1.3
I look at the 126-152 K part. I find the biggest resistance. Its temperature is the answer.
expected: 144.0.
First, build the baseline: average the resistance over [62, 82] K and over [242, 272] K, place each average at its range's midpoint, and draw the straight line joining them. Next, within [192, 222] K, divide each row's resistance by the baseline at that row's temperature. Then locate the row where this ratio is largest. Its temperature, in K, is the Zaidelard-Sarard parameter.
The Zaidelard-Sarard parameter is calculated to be 204.0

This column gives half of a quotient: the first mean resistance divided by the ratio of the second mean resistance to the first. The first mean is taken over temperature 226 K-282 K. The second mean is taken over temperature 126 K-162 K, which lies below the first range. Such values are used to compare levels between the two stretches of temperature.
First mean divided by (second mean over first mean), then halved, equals 102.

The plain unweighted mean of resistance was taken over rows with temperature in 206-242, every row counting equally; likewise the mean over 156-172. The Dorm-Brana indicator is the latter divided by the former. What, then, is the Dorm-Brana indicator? 0.98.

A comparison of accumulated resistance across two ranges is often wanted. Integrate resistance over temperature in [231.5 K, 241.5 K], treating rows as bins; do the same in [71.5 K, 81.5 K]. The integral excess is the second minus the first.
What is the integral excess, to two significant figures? -70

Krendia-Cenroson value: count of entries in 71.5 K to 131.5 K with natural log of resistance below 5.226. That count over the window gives 12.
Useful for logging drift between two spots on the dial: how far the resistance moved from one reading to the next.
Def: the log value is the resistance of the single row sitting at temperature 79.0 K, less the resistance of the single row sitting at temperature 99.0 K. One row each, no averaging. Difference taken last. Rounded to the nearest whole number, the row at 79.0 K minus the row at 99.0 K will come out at 10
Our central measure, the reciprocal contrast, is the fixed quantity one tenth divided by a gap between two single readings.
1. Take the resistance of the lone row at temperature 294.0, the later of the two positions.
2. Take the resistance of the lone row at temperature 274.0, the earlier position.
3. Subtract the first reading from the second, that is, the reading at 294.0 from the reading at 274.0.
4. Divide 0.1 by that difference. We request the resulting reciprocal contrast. 0.01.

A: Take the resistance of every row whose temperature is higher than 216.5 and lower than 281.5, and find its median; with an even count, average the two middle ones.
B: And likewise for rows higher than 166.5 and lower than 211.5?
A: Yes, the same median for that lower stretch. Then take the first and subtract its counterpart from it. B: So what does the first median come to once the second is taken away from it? 13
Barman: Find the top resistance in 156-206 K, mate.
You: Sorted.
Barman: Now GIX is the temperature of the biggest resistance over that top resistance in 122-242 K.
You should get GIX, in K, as 144.0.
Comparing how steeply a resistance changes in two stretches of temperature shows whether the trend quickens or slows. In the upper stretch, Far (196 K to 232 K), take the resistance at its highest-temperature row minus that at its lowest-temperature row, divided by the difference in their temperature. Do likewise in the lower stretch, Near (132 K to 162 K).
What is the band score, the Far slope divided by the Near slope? 2.3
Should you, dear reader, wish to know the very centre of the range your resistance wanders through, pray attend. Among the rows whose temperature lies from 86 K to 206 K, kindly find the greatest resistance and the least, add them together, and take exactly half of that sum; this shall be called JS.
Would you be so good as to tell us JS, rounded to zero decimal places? 186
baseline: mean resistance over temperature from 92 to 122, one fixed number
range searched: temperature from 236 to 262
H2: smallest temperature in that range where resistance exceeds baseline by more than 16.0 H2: 239.0 K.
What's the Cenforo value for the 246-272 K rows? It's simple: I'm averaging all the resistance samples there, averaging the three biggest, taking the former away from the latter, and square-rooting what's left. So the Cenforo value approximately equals 1.34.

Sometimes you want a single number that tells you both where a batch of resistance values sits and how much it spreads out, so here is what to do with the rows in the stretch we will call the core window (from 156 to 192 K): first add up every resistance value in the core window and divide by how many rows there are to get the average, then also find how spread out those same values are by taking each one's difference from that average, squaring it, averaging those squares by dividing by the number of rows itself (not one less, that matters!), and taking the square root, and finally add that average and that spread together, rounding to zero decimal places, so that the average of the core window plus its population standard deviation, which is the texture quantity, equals 188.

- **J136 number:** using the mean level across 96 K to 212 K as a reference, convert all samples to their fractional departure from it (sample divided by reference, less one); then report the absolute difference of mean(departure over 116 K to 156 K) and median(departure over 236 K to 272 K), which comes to 0.061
